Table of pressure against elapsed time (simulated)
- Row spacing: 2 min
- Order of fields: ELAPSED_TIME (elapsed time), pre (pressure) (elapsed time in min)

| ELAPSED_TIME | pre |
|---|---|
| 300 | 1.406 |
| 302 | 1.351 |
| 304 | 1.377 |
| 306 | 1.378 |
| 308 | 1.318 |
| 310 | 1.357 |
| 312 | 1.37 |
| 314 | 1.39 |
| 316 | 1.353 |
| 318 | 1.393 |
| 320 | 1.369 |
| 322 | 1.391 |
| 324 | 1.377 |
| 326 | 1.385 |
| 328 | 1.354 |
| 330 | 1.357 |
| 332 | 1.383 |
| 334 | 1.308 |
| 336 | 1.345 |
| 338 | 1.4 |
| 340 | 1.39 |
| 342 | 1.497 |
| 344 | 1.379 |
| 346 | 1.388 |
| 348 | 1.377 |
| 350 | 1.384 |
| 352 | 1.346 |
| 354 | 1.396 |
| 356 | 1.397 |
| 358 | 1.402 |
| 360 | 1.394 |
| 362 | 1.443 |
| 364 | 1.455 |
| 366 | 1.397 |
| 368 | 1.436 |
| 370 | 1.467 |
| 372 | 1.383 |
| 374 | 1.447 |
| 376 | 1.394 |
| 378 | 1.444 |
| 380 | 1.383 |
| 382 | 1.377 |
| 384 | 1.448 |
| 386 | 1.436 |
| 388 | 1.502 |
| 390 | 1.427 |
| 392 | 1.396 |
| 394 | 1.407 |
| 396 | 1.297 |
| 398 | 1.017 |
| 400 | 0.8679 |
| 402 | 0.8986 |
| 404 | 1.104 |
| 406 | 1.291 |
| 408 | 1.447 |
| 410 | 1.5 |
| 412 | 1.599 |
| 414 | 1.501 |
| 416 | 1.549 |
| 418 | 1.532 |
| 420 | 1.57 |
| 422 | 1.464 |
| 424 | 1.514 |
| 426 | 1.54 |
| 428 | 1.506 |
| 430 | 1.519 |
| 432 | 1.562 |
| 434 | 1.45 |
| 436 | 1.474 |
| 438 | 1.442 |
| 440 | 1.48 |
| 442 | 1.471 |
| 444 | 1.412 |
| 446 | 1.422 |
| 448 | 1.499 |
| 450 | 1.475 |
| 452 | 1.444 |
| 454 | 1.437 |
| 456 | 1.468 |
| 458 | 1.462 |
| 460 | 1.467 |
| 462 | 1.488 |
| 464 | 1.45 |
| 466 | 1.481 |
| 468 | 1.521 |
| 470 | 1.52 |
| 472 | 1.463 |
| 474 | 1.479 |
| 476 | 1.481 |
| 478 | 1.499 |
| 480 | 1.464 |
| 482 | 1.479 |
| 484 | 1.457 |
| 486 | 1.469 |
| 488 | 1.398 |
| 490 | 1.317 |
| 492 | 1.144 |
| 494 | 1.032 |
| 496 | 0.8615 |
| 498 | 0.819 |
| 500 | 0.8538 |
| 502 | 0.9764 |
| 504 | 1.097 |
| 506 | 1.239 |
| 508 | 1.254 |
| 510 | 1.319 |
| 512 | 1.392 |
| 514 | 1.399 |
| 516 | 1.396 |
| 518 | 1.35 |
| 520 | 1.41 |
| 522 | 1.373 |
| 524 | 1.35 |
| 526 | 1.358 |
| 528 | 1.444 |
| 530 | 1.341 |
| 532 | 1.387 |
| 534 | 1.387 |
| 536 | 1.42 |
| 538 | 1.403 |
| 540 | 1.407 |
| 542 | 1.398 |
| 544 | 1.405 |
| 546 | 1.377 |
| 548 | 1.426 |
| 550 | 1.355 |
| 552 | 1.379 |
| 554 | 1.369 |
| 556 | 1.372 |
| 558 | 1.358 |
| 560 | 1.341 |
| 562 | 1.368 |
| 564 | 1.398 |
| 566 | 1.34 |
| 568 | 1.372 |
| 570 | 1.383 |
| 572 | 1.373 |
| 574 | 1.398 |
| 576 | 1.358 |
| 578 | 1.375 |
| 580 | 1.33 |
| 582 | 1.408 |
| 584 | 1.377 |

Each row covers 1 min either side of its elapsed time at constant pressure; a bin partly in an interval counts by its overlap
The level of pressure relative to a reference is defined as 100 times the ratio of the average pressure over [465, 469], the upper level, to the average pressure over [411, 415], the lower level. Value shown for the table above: 97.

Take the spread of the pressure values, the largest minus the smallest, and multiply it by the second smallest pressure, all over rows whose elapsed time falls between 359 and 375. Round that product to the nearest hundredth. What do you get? 0.12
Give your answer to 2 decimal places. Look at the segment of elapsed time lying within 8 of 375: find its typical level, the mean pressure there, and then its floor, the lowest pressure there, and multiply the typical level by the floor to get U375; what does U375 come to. 1.95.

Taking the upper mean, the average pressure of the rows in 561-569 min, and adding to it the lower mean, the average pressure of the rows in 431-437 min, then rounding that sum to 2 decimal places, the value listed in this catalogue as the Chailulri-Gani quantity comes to 2.86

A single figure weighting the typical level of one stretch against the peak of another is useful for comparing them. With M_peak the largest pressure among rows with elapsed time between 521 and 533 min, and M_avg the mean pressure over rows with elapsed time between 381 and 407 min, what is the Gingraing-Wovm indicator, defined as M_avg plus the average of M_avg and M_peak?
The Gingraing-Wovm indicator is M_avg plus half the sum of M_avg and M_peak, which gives 2.62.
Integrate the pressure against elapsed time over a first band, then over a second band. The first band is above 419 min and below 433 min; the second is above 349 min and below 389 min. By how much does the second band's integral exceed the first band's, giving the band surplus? 35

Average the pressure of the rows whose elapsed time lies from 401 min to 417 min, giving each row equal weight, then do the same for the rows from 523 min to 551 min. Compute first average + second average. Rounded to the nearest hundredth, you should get 2.75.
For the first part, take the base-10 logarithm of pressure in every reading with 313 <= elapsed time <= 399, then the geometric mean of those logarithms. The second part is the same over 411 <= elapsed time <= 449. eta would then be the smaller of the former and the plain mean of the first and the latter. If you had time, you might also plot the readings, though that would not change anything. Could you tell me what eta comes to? 0.135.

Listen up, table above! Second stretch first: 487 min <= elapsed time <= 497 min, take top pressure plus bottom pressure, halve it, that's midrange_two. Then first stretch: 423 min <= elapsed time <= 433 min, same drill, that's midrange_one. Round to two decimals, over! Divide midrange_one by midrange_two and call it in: 1.36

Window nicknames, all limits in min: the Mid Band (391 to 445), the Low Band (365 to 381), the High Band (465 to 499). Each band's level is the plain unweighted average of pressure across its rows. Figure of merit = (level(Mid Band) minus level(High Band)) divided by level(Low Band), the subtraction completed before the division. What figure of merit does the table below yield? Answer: 0.038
